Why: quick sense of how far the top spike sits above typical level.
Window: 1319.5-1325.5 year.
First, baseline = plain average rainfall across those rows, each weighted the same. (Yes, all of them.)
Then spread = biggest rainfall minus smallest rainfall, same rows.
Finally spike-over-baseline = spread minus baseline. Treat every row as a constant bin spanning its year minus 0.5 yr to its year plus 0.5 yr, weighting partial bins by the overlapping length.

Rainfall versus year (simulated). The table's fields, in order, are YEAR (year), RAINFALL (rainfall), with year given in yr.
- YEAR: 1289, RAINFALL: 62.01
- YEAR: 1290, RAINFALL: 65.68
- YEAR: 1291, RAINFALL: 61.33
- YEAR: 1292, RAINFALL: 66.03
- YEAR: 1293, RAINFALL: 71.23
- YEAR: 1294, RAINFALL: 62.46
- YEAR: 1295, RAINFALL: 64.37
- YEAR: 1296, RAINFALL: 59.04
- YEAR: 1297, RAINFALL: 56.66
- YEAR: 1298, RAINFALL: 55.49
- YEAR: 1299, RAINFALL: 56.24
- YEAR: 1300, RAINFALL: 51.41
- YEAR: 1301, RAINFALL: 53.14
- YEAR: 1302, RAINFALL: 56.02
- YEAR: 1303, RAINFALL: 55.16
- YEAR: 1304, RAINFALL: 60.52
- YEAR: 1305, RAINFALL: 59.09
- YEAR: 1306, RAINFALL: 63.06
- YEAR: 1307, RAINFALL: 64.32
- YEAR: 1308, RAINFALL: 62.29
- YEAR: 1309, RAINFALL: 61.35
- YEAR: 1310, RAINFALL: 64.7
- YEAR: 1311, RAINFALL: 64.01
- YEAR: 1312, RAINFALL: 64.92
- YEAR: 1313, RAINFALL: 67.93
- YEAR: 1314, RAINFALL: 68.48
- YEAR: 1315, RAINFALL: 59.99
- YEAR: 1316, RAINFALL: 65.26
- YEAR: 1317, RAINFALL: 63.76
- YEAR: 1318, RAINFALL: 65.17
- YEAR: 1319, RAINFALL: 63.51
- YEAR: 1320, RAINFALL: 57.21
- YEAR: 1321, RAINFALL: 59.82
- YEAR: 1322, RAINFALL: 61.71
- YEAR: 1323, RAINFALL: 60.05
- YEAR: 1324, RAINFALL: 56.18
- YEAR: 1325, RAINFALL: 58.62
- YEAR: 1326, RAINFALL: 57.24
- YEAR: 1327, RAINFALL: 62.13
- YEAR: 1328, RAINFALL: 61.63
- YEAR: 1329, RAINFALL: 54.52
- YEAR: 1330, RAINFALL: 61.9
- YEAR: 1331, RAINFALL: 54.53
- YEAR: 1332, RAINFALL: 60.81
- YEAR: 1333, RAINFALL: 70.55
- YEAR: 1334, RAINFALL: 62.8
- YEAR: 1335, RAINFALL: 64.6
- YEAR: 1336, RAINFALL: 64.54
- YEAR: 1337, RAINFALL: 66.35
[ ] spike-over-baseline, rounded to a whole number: -53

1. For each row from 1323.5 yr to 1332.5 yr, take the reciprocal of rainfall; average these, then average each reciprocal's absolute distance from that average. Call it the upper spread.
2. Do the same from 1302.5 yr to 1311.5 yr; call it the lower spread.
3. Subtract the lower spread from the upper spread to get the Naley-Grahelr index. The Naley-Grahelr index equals 0.0002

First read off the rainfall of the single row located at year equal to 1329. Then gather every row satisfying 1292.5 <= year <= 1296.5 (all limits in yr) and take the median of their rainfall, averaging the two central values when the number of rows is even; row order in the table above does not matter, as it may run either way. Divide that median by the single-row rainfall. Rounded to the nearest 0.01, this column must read 1.16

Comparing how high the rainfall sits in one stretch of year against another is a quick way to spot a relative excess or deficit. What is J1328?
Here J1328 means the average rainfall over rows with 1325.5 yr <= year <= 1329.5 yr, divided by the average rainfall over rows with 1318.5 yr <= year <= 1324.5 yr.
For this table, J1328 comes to 0.99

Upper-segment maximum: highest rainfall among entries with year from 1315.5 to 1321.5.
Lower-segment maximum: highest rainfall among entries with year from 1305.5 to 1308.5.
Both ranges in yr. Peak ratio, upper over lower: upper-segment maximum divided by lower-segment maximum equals 1.01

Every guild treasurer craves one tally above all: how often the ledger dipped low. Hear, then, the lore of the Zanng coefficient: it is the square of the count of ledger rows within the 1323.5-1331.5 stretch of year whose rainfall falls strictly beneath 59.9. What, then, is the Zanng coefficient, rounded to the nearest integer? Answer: 25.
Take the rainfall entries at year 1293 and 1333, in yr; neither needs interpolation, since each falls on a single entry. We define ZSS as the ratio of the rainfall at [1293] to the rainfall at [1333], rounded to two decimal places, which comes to 1.01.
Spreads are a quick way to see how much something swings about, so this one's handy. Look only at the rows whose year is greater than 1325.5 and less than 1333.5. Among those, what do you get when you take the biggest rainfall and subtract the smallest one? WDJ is 16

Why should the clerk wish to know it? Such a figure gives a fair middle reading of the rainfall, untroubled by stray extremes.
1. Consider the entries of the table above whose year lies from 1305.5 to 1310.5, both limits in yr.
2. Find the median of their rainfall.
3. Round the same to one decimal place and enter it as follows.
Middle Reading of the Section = 63.1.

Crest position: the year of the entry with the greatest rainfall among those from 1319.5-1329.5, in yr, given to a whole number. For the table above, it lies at 1327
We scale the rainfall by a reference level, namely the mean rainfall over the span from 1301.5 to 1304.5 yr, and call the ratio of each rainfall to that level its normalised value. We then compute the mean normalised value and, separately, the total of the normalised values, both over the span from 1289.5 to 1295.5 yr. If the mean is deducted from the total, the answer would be 5.69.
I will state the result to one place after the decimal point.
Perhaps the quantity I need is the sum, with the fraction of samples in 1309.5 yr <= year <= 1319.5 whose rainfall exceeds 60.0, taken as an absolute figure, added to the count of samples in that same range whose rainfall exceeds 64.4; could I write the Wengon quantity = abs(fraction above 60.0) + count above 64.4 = 6.9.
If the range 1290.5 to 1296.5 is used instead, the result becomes 2.8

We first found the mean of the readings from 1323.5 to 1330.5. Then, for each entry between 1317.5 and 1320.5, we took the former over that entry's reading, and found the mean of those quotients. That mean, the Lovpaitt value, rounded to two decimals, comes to 0.95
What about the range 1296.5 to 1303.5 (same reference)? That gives 1.07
